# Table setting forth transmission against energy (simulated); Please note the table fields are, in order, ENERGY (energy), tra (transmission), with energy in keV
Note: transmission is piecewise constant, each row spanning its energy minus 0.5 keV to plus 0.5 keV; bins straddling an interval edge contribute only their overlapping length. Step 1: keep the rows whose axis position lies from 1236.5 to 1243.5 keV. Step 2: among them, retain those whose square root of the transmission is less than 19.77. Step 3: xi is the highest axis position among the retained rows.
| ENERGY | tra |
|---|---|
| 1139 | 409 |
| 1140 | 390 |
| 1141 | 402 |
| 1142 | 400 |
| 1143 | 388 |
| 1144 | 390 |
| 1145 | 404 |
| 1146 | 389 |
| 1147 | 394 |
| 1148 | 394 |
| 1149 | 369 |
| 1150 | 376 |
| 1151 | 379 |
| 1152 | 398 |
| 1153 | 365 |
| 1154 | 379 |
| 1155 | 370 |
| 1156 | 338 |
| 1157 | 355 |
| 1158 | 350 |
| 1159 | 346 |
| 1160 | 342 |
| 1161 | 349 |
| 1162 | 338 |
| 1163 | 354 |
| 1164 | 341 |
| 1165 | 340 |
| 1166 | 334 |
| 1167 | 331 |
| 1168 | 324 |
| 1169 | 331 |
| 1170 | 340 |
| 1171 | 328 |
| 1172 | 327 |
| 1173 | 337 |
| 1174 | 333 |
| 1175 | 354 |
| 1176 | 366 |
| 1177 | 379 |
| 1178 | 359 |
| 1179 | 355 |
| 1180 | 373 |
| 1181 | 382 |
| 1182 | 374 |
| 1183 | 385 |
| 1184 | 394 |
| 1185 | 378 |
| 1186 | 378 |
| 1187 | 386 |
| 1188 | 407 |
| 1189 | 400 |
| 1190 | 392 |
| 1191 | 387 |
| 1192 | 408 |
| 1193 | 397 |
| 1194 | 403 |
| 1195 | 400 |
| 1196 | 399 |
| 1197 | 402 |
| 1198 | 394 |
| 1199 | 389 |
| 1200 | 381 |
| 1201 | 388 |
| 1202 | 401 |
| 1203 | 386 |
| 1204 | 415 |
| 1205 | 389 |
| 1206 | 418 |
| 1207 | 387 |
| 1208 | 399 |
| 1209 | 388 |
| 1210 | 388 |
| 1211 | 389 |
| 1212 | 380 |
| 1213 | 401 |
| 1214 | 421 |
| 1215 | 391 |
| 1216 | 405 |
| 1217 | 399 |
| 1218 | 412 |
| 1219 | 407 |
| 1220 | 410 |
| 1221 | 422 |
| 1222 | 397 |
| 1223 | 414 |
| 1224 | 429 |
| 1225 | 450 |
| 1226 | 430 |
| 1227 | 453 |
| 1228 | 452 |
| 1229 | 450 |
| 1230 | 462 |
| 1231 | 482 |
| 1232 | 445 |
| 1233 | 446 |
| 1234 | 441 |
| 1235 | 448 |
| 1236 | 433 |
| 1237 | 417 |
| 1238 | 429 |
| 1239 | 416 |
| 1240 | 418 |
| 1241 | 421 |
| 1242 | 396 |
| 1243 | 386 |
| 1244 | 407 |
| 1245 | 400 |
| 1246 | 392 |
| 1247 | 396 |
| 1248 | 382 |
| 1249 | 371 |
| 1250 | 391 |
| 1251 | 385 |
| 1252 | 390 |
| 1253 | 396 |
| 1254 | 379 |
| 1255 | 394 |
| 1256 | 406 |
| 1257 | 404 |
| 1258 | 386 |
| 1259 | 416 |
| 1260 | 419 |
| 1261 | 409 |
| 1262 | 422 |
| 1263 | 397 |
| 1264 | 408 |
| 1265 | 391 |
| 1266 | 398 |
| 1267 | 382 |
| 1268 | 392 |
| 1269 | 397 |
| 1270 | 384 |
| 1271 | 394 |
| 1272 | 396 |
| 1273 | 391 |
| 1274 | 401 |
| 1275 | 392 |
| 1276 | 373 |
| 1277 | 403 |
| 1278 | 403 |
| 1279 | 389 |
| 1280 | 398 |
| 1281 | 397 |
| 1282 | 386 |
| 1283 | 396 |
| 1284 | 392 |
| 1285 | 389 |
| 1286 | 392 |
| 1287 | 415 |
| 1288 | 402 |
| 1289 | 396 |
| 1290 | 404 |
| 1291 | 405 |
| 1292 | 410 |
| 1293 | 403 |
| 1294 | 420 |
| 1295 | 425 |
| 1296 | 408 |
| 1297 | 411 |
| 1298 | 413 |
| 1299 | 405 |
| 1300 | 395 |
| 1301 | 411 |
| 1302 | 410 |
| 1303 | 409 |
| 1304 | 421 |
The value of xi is 1243 keV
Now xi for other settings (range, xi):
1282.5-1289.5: 1285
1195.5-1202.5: 1201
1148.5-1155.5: 1155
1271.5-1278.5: 1276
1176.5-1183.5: 1183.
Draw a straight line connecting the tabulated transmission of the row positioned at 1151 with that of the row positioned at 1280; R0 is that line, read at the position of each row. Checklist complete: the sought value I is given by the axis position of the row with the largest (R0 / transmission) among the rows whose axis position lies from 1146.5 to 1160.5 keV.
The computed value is 1156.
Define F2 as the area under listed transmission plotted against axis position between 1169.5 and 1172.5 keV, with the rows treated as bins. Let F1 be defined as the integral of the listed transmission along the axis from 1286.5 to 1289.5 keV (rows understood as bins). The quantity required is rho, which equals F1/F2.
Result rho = 1.2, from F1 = 1213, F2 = 995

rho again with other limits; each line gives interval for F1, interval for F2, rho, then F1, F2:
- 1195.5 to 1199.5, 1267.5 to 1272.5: 0.8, 1584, 1963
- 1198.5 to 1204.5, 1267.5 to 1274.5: 0.9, 2360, 2755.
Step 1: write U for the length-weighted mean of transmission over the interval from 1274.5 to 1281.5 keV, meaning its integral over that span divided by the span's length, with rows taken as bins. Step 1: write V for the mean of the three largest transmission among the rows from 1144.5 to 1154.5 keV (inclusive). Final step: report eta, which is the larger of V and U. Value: 399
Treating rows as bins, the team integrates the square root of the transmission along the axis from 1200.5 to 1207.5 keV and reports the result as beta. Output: 140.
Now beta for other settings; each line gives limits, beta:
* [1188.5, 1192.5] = 80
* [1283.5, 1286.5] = 59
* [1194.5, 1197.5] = 60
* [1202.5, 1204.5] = 40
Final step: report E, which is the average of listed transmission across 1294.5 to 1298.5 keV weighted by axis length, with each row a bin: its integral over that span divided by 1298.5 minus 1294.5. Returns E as 414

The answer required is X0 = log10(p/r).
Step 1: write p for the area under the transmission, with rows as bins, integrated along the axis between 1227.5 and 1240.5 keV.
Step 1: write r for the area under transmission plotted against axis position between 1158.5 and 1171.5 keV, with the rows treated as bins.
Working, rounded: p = 5739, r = 4398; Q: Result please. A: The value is 0.12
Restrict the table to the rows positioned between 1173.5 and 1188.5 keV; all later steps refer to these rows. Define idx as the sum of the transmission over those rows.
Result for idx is 5603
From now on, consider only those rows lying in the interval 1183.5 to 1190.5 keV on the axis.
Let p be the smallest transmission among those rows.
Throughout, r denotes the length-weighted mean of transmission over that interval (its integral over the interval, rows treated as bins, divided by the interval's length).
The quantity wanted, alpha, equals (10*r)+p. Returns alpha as 4285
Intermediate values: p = 378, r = 391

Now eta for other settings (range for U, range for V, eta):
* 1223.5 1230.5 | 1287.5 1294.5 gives 447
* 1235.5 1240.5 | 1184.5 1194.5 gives 423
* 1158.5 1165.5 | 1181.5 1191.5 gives 400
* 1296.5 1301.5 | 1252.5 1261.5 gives 415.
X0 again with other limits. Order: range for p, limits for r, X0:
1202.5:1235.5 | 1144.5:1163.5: 0.30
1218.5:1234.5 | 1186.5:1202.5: 0.04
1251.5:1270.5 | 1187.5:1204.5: 0.05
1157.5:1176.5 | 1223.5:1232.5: 0.20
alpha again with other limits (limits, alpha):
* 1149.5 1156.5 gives 4059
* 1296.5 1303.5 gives 4472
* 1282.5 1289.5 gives 4363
